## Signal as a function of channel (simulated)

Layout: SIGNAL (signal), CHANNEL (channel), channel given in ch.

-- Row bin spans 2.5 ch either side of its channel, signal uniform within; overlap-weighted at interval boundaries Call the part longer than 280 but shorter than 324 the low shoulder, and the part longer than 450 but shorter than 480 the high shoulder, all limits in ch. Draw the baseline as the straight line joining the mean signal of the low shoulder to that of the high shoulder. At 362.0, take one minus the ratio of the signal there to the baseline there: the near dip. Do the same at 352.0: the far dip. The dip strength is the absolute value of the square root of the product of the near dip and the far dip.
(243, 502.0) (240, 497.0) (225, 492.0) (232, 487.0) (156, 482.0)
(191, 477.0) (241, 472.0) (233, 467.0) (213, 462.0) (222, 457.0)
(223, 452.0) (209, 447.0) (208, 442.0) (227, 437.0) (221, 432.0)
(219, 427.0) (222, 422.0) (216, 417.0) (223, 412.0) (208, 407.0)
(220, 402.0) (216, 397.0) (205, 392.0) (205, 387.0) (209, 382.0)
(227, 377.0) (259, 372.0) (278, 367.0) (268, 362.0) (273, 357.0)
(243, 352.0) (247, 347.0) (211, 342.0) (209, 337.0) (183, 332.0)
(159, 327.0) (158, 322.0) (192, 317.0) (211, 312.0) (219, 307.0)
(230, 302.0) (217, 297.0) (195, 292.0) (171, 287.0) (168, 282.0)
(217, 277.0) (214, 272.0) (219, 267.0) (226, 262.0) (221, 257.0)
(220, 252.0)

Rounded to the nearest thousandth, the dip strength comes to 0.245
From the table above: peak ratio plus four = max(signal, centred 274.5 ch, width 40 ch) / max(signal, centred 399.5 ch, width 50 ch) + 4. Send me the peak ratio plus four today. 5.00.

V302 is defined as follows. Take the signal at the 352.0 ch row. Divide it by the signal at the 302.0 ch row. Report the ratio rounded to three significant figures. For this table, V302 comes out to 1.06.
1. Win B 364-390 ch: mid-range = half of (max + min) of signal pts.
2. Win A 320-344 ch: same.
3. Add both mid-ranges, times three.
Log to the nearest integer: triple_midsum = 1278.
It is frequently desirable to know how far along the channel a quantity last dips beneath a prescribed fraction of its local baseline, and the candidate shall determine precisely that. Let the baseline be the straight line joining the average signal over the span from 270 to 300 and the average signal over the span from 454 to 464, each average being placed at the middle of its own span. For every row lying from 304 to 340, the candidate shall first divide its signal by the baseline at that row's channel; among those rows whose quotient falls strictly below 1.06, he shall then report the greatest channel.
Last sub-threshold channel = 337.0 ch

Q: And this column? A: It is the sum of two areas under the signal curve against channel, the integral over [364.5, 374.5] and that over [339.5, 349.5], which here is 4975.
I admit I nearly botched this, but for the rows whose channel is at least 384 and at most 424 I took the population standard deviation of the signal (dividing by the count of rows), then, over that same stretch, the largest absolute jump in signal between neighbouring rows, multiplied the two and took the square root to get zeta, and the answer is 10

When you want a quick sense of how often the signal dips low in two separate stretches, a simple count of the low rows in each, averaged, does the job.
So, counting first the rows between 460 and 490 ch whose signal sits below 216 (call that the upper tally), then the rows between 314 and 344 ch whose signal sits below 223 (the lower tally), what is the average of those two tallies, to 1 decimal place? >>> 4.5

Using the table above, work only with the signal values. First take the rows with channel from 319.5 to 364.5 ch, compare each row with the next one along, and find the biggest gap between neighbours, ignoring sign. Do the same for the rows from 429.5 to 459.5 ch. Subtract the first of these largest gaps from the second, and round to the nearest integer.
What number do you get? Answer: -17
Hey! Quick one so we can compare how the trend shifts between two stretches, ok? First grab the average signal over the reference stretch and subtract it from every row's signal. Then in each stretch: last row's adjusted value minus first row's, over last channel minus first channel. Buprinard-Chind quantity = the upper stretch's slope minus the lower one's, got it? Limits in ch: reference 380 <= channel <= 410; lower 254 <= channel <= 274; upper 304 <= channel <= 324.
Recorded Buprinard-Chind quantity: -3.6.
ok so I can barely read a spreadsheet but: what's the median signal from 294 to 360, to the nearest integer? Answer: 211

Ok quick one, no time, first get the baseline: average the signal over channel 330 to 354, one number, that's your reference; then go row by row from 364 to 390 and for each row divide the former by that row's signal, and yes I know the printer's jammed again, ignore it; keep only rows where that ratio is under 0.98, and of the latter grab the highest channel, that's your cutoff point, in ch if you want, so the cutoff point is 377.0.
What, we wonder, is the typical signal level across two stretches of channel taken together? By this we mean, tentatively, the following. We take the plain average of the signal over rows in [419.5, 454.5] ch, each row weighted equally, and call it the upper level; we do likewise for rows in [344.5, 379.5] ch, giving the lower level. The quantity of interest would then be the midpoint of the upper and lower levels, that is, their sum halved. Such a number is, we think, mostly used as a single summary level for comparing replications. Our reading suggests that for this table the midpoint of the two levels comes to 237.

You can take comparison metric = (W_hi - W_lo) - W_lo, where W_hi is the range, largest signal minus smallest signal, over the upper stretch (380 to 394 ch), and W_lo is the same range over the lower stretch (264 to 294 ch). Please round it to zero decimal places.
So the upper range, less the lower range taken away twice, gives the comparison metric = -98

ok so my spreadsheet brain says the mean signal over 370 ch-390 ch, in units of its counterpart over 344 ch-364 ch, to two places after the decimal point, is 0.87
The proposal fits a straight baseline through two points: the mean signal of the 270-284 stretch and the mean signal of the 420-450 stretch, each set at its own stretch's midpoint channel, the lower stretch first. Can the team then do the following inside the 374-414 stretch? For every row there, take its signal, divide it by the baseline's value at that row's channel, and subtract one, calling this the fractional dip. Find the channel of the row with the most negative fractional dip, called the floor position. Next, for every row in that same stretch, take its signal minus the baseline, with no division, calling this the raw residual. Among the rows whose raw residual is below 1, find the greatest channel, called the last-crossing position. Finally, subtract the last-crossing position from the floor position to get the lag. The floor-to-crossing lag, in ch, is -15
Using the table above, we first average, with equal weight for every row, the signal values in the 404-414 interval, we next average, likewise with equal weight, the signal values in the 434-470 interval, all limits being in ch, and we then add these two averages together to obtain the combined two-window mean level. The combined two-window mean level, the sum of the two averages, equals 435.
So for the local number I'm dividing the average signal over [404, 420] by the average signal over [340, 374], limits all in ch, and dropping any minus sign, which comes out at 0.85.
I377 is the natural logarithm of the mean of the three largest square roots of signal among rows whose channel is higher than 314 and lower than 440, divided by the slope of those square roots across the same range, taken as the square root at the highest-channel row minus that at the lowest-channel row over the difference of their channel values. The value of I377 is 7.4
